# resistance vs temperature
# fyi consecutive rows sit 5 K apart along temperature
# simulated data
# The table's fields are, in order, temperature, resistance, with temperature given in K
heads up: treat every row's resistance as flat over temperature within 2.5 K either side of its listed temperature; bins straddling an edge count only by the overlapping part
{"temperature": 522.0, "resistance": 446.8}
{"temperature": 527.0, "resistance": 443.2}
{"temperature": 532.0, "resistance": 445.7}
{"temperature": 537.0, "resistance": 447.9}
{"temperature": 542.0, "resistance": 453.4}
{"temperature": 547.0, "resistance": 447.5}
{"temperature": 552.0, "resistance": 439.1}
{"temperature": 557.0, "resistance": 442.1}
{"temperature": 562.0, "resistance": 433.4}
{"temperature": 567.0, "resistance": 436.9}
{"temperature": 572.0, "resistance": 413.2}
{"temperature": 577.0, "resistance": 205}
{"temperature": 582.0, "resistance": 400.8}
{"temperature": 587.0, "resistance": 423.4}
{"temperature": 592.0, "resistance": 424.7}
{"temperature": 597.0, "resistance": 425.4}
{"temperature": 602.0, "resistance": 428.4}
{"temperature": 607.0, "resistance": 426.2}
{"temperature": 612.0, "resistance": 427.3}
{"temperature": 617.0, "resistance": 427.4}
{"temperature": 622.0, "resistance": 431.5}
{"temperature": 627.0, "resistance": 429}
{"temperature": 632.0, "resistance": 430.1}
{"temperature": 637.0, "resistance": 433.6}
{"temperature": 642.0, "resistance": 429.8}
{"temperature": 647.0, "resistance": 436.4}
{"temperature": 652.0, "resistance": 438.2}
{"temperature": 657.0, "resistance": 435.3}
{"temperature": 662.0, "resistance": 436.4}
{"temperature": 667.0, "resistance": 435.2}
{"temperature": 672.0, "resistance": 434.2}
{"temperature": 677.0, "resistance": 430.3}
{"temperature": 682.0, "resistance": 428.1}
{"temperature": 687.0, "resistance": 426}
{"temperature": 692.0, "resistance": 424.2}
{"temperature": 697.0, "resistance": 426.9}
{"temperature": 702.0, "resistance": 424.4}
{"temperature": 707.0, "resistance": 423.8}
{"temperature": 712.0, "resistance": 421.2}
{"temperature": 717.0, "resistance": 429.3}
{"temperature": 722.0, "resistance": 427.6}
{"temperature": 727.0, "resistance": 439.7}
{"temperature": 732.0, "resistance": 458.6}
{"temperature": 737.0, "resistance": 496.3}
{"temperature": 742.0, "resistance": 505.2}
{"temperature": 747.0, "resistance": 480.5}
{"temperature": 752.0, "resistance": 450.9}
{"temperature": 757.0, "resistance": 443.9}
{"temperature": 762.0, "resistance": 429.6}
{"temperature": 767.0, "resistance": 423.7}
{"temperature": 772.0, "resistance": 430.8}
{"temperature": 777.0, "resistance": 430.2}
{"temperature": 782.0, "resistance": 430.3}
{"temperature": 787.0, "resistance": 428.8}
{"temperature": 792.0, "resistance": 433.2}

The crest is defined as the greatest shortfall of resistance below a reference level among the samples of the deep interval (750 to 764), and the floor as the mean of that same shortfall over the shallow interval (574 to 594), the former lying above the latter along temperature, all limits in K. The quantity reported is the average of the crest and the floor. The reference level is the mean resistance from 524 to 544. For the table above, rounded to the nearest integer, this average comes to 51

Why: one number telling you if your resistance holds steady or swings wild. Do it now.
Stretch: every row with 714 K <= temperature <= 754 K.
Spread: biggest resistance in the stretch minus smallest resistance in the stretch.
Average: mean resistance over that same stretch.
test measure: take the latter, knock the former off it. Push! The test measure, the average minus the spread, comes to 383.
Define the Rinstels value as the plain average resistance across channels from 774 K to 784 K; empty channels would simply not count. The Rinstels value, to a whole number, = 430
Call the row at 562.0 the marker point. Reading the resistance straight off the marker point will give 433.4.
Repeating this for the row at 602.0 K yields 428.4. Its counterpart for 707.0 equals 423.8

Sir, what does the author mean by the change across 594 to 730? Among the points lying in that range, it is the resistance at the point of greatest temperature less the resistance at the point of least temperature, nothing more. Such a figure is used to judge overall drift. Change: 14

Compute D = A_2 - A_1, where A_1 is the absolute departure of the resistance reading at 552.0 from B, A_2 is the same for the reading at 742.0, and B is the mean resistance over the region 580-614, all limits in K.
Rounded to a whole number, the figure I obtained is 66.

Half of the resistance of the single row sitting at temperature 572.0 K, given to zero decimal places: 207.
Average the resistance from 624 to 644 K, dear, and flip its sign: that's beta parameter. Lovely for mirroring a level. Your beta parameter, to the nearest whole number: -431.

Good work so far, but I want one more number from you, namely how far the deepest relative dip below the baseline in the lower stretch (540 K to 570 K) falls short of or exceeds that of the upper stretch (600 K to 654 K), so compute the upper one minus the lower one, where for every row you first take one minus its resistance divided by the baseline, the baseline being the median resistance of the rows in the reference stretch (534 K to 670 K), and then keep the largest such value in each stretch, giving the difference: 0.017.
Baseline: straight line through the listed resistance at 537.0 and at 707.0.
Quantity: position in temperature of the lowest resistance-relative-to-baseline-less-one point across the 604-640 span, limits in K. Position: 607.0 K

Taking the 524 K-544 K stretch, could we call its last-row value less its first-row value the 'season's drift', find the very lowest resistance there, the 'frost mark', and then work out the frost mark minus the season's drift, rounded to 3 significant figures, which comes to 433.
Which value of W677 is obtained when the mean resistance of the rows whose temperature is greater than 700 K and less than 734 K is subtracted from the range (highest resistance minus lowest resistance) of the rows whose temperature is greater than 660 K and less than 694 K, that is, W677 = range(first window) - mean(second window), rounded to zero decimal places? -420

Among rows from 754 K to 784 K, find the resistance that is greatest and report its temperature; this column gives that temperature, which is 757.0 K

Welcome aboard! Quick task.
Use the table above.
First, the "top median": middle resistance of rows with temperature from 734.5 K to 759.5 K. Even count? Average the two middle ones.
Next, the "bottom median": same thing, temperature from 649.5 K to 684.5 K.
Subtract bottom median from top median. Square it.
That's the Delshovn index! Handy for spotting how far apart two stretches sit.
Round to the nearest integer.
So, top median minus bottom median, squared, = 2052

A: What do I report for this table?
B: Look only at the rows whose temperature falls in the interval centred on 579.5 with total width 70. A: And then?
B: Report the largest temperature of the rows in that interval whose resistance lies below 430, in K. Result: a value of 612.0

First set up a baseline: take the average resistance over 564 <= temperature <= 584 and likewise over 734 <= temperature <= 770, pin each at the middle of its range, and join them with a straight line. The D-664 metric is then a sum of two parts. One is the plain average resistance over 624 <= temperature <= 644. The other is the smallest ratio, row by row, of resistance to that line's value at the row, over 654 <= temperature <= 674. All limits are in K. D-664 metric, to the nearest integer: 432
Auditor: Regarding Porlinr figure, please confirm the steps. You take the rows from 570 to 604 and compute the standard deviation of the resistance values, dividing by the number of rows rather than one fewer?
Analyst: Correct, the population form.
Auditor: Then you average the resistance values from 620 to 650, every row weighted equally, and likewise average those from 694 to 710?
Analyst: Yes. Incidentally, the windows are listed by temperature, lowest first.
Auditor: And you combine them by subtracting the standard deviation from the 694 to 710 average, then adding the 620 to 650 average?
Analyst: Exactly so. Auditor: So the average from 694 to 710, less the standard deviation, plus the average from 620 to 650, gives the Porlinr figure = 781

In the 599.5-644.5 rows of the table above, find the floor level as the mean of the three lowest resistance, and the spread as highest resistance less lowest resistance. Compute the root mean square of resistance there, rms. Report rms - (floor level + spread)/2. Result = 212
